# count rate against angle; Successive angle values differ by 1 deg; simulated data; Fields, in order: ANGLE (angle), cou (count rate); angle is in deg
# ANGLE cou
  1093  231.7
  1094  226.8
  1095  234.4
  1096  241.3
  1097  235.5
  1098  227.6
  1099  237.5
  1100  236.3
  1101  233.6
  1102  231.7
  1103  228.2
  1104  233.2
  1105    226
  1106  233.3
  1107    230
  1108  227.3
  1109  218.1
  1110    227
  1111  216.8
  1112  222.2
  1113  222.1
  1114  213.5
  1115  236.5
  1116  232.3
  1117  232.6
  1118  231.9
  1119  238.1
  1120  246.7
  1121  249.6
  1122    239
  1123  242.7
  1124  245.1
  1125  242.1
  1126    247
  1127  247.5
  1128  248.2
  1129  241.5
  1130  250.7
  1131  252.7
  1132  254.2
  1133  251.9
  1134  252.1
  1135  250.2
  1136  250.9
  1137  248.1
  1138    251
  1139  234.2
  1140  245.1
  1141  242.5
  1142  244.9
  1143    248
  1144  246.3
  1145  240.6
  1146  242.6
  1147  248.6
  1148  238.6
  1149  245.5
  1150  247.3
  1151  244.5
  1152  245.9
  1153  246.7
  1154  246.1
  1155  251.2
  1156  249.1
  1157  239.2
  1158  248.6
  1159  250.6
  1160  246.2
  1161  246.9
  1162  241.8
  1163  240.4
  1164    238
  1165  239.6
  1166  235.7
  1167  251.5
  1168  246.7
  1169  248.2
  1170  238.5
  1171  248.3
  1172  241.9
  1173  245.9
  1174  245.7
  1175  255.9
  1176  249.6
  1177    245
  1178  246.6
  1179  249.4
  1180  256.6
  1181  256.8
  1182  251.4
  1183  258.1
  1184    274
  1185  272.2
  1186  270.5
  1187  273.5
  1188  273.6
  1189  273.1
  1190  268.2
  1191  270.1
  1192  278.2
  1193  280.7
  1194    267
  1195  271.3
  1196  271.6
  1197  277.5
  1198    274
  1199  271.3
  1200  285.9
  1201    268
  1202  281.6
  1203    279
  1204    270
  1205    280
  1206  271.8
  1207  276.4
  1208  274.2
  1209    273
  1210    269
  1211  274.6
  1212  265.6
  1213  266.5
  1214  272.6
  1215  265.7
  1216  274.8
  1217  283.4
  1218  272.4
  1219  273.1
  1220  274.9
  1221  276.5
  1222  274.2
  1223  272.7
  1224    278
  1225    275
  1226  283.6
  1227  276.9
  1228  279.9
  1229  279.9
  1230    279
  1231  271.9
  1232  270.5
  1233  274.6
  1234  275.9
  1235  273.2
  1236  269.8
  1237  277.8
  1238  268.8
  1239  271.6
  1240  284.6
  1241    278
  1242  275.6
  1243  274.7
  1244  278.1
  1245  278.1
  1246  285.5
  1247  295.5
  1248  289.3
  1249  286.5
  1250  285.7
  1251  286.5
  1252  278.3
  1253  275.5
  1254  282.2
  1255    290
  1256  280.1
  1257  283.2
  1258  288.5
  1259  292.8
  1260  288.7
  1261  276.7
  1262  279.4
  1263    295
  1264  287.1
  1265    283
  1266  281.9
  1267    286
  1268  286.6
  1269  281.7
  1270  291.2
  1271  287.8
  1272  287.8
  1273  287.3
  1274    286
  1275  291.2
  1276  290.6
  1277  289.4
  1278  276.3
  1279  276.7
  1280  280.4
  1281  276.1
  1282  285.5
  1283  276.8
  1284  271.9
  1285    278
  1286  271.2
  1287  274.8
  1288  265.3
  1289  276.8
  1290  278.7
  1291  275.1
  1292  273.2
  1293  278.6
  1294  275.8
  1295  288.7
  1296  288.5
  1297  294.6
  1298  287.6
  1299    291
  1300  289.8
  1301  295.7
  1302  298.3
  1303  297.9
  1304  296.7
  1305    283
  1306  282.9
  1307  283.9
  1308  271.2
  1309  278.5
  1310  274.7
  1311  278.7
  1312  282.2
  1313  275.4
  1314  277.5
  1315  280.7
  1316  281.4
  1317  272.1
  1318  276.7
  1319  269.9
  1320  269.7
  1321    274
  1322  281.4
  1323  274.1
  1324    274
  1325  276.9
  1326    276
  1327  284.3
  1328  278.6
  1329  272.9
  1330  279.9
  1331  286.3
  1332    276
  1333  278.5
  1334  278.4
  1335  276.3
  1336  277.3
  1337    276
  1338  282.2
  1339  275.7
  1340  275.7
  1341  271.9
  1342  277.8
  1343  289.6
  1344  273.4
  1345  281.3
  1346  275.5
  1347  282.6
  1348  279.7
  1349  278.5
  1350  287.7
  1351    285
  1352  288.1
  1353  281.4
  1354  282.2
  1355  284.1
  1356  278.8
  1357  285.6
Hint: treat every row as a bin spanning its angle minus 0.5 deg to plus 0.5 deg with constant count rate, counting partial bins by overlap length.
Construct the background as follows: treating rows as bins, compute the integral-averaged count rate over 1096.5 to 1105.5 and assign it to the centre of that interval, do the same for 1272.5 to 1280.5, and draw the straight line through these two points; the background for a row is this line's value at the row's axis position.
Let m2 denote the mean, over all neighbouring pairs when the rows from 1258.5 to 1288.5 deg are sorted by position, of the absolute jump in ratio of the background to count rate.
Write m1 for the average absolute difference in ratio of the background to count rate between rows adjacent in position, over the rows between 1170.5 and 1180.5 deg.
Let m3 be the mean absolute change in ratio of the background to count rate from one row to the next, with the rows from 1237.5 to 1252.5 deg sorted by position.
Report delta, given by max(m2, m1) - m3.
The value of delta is 0.0034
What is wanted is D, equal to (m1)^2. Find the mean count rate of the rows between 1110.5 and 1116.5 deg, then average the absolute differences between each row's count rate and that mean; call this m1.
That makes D 49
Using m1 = 7.0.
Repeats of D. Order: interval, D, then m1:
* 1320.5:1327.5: 10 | 3.2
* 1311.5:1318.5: 9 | 2.9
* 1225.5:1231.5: 8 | 2.8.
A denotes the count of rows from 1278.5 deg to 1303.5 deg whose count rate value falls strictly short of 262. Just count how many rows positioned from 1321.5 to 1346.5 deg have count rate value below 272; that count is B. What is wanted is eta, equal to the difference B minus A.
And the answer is 1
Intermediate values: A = 0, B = 1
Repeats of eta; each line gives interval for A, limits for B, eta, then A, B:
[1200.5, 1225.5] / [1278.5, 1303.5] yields 3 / 0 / 3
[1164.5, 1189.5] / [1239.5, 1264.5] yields -19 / 19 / 0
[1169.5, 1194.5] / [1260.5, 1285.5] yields -13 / 14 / 1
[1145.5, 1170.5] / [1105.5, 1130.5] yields 0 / 25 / 25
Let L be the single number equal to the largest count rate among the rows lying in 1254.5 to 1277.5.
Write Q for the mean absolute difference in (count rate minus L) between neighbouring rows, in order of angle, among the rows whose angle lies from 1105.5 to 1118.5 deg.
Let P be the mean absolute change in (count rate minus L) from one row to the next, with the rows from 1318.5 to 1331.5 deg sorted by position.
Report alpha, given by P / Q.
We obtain 0.7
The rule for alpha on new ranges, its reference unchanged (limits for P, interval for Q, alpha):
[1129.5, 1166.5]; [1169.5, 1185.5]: 0.7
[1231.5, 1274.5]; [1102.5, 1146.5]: 1.0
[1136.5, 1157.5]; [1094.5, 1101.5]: 0.8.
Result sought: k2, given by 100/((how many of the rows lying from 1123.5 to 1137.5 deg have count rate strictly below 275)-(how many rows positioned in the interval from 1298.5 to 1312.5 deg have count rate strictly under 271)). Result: 7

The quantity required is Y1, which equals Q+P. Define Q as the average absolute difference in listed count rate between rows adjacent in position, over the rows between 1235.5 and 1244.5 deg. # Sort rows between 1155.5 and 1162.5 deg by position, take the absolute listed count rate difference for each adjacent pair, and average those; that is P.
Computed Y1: 11.0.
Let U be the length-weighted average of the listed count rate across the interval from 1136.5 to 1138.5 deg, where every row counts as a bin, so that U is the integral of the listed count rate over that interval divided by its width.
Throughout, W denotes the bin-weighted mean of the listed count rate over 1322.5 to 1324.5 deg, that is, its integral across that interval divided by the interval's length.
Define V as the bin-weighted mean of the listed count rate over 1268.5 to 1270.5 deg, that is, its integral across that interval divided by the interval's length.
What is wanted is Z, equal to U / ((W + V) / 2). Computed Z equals 0.89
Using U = 250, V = 286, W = 274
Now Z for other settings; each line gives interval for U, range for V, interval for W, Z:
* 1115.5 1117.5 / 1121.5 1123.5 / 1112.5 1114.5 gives 1.01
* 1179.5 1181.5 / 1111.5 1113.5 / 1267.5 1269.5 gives 1.01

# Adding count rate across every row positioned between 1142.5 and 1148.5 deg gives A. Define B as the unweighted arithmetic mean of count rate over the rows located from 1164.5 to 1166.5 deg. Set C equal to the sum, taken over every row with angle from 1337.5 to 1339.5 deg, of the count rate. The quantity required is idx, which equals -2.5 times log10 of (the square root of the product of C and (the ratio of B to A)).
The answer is -2.4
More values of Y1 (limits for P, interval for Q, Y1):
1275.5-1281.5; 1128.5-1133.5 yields 8.3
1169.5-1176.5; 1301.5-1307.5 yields 9.4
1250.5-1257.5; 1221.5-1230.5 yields 10.0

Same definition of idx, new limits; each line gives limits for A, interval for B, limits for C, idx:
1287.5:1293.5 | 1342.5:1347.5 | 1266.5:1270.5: -2.9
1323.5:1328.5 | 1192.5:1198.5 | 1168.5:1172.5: -2.9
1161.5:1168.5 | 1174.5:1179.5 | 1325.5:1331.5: -3.0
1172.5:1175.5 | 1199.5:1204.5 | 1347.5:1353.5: -3.5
